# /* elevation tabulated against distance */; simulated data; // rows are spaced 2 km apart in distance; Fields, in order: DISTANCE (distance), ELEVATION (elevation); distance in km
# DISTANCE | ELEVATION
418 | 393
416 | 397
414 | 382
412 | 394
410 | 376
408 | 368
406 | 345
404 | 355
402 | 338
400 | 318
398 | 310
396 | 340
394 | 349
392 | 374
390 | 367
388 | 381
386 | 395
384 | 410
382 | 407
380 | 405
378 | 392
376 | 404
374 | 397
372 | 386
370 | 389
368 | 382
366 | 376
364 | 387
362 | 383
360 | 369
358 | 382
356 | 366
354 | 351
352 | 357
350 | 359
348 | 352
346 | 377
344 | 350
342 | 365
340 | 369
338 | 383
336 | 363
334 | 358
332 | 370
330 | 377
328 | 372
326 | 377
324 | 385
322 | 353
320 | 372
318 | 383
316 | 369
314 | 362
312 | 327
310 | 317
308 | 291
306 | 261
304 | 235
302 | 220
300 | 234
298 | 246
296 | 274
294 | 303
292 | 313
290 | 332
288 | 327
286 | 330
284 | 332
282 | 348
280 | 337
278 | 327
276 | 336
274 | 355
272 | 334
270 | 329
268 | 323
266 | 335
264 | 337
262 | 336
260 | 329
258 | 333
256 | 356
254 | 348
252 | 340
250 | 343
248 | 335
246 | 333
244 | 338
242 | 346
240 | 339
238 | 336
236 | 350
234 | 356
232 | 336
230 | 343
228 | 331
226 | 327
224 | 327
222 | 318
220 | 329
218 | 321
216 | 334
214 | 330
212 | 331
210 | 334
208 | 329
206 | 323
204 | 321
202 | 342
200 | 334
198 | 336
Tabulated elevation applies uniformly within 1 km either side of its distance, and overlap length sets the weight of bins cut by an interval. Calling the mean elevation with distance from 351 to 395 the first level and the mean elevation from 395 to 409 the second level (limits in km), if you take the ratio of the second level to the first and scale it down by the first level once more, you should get 0.0023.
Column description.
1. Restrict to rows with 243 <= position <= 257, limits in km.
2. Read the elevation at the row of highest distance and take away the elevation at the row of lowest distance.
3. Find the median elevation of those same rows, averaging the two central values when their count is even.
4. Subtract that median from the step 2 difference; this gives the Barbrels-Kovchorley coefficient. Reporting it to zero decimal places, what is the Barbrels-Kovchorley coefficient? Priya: -322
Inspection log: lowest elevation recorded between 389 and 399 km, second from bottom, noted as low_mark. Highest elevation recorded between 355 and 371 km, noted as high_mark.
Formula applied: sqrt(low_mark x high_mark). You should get 364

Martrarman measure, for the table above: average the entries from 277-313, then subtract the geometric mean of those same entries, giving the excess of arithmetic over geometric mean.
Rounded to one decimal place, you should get 2.9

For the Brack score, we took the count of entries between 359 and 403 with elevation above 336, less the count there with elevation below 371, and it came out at 13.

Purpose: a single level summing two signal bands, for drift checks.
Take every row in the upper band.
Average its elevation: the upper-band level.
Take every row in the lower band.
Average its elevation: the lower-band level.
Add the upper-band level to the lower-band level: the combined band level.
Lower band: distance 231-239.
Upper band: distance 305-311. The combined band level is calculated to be 634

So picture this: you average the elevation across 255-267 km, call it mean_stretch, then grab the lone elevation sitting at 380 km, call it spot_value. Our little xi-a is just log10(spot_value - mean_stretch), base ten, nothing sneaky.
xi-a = 1.83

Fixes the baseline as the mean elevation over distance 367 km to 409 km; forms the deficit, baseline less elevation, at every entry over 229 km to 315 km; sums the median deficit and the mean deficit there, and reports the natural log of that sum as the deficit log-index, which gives 4.5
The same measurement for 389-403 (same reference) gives 4.1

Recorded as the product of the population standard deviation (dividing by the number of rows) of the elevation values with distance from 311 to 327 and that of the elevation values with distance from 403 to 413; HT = 301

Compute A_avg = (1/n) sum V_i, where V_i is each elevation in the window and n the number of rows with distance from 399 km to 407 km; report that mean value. 339.0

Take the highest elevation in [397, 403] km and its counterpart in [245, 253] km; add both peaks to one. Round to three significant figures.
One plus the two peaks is 682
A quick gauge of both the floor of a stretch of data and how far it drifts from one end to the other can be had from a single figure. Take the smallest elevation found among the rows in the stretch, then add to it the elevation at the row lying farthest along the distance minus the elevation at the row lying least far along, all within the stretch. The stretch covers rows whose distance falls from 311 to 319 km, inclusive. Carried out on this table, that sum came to 383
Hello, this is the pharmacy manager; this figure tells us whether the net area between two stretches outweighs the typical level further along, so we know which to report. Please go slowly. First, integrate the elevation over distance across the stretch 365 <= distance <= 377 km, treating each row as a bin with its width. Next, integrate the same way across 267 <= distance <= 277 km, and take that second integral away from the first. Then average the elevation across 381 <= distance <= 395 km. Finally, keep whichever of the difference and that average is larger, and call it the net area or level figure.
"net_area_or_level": 1314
